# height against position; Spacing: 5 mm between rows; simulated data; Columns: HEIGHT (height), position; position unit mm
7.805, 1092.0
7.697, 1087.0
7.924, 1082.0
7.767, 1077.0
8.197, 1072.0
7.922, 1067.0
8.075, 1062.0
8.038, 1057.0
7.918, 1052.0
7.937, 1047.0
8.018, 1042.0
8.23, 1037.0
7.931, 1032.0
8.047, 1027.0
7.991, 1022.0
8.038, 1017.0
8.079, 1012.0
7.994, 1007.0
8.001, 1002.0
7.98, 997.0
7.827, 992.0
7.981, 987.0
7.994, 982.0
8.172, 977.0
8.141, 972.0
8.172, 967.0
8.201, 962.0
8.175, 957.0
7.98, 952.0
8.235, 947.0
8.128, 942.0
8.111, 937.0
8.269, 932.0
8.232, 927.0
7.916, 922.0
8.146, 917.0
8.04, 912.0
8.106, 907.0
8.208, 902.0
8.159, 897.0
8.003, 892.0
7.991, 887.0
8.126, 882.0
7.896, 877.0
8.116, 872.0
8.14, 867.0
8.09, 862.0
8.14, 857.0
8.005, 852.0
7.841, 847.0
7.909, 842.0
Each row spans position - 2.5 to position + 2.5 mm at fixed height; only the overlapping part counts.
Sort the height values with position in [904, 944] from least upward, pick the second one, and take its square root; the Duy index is 2.84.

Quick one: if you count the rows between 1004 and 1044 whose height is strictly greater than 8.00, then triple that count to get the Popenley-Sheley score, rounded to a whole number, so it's 15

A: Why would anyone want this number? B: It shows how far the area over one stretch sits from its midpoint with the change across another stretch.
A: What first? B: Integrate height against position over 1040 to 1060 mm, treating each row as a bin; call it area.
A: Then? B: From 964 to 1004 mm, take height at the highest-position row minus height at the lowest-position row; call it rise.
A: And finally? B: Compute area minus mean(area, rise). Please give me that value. 80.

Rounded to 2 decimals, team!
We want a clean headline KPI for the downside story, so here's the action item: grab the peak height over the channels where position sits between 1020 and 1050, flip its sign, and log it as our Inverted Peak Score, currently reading -8.23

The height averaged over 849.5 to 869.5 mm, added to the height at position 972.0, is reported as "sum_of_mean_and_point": 16.2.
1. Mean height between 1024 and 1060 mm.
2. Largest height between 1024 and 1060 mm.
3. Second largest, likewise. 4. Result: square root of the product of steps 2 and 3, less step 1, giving 0.12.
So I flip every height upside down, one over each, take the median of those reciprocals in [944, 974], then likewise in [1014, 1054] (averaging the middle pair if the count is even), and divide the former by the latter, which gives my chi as 0.98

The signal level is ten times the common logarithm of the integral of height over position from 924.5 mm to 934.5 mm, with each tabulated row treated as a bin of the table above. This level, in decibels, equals 19.2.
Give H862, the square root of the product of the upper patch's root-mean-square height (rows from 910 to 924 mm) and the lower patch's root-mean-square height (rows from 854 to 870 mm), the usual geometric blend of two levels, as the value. 8.079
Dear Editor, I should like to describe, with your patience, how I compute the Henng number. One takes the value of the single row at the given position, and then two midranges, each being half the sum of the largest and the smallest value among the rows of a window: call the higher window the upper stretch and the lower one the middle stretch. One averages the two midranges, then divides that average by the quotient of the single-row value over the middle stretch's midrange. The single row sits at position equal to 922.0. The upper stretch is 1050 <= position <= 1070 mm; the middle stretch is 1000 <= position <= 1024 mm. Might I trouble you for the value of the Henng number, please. 8.14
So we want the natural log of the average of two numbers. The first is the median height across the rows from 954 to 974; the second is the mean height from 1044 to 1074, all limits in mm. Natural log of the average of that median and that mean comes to 2.091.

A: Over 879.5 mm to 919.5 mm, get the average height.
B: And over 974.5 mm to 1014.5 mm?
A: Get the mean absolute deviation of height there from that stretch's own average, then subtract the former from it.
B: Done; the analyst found -8.04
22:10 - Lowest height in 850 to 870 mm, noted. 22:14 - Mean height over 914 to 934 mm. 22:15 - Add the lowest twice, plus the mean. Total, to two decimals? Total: 24.15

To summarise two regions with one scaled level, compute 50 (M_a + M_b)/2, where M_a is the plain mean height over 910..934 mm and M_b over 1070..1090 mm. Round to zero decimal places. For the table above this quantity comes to 400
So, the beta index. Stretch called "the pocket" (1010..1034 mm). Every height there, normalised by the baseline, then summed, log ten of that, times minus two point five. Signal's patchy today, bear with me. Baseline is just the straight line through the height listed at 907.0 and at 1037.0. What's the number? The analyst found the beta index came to -1.72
